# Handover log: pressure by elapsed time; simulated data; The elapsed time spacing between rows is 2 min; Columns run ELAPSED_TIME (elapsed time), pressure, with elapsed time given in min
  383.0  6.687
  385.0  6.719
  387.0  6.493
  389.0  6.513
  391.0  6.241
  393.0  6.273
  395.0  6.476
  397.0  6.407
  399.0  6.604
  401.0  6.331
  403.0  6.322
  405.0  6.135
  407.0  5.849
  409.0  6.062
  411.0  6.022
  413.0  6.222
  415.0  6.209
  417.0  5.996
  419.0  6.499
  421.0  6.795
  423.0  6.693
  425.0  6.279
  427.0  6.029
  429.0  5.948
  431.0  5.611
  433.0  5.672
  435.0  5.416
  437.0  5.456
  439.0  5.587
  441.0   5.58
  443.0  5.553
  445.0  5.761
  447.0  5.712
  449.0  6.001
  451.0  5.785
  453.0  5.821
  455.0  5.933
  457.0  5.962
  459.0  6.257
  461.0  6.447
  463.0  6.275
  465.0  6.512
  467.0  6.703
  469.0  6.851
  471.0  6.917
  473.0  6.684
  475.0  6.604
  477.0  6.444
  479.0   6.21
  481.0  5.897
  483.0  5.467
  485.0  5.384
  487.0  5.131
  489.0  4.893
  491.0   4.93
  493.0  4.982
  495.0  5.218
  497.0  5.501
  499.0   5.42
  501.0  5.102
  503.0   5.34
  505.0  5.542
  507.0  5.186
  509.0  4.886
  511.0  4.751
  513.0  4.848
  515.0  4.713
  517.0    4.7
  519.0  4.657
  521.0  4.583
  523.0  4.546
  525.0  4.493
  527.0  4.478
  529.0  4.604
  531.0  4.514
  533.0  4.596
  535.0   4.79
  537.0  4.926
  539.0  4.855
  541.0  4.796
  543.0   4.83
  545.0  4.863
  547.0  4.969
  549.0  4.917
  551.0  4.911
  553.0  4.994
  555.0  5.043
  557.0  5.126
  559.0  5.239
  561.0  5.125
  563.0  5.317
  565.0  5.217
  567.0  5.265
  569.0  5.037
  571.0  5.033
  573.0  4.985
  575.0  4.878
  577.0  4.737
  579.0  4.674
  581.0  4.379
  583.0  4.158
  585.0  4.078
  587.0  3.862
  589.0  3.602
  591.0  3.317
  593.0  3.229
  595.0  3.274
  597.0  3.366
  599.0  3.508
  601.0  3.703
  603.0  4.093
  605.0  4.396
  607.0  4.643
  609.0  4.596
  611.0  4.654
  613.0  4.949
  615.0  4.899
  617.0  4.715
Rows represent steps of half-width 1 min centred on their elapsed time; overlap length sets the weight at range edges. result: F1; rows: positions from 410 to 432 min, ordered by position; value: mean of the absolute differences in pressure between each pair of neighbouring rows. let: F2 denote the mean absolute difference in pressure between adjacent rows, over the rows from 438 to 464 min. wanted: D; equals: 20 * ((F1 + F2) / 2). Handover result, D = 3.8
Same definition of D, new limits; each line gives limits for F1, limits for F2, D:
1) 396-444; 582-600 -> 3.3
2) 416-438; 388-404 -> 3.8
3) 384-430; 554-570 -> 3.1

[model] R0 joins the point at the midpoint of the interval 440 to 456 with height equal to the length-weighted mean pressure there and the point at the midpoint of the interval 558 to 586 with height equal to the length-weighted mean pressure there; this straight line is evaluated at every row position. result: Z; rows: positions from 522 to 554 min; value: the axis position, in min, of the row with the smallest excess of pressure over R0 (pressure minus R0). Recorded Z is 527.0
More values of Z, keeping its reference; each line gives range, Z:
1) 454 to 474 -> 455.0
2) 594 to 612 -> 595.0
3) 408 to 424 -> 411.0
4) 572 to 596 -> 593.0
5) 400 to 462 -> 435.0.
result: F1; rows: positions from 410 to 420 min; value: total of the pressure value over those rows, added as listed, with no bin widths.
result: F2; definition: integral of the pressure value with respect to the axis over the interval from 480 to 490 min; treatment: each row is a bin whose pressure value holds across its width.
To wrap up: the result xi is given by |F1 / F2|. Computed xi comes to 0.58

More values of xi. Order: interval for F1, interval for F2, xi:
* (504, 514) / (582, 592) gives 0.66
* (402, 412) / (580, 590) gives 0.76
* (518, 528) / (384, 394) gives 0.35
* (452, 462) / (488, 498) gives 0.60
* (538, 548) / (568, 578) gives 0.49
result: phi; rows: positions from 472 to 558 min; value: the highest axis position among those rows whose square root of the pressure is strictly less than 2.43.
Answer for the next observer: 557.0 min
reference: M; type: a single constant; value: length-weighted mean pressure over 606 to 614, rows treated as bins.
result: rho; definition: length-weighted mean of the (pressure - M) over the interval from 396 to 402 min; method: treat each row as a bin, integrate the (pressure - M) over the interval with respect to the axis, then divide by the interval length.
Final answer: 1.74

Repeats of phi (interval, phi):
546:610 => 609.0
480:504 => 503.0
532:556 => 555.0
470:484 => 483.0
